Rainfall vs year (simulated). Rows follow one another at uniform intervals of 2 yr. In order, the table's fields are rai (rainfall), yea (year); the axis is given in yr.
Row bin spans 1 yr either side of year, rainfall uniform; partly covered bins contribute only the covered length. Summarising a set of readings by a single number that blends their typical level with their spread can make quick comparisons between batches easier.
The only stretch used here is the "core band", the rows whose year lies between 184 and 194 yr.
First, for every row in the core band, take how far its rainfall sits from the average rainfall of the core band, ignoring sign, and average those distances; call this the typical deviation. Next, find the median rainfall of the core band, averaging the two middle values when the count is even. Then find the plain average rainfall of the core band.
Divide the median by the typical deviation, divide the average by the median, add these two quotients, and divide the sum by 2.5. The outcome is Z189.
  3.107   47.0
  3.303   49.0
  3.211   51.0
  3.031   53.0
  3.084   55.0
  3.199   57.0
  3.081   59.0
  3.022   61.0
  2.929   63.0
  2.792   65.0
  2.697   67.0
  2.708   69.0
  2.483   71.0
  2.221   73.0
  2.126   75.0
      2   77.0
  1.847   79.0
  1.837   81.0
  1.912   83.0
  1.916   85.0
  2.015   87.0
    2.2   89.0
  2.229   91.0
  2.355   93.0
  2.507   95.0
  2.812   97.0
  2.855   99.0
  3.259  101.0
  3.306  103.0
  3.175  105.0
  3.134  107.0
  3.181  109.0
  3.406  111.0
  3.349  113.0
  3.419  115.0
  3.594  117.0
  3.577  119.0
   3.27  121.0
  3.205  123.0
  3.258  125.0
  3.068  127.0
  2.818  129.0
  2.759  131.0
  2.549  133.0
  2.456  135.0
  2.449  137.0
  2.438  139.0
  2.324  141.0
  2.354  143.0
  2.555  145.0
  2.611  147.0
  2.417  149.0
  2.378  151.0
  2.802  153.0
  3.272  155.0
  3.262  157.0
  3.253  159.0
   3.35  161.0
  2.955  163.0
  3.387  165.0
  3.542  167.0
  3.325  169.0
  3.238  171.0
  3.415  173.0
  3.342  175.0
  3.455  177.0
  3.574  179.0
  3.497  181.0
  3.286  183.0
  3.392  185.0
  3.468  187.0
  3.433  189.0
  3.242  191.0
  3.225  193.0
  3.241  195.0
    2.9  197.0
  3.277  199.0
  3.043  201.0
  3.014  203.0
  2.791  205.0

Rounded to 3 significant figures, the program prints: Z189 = 14.7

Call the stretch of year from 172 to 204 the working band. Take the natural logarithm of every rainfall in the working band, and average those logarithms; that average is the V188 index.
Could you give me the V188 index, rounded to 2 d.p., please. 1.19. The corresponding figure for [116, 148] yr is 1.03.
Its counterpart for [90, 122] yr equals 1.12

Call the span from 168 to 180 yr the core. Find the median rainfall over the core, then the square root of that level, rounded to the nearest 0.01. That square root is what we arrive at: 1.84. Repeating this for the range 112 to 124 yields 1.84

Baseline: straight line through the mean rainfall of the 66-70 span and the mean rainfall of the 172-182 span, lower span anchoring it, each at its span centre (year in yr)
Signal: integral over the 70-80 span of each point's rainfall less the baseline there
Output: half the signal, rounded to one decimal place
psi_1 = -3.1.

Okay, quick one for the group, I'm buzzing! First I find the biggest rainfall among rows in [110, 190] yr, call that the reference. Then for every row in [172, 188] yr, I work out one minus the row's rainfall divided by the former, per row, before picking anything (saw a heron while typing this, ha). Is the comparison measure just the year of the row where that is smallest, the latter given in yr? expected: 179.0 yr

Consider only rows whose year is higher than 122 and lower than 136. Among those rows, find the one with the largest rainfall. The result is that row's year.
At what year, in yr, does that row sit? 125.0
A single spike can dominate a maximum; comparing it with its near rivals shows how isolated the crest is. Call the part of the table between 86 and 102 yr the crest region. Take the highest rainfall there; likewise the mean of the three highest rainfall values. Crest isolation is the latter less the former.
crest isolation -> -0.28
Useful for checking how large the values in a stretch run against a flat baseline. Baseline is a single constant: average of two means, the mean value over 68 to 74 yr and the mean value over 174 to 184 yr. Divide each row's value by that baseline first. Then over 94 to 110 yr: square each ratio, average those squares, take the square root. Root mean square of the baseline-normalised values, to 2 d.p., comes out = 1.03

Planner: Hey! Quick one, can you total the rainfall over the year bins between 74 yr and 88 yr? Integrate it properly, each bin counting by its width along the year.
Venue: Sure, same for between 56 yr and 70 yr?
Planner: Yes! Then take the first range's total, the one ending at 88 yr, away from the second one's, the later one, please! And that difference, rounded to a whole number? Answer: 14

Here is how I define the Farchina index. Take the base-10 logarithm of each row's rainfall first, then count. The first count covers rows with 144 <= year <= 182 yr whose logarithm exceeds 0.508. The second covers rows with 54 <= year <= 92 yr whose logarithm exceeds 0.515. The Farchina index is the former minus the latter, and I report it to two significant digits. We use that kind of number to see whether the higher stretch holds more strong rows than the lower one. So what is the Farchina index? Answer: 13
